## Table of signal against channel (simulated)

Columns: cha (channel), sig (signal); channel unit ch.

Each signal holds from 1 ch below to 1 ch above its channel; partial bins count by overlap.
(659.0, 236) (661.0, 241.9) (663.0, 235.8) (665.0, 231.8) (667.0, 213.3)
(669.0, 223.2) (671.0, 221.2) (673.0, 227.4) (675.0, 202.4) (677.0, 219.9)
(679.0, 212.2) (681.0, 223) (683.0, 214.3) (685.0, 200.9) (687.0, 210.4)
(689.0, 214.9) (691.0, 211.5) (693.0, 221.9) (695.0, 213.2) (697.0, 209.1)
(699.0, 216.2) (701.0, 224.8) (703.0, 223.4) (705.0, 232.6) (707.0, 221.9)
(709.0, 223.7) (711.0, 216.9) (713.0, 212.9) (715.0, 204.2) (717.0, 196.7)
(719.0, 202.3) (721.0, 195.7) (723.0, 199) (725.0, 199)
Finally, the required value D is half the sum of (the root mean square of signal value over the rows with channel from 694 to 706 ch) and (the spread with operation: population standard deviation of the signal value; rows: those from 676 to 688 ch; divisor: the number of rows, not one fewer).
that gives 114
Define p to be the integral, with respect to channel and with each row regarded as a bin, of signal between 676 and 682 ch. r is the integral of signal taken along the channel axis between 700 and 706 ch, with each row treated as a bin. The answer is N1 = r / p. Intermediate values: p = 1310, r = 1362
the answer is 1.04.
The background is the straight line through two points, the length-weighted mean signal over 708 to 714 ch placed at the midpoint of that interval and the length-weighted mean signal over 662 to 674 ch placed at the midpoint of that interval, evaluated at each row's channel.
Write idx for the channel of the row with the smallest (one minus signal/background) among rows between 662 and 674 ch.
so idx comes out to 663.0 ch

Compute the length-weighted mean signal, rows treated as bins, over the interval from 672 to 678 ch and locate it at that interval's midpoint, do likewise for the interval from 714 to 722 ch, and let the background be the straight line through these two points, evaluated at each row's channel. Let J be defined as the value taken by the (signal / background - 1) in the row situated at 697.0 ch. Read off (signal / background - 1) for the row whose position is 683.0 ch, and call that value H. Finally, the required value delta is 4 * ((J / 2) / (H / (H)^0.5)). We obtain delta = 0.2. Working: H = 0.004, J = 0.01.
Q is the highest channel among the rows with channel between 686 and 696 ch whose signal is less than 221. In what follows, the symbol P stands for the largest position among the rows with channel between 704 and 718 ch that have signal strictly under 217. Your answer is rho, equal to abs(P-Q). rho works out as 22 ch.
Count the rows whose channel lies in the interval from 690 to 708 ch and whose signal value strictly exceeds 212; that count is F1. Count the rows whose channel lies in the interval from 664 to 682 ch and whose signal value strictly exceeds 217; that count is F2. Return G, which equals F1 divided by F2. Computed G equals 1.2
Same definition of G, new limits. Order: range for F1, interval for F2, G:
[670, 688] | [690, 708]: 1.2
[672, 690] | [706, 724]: 3.0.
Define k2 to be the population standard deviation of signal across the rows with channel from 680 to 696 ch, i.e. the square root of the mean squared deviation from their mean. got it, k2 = 6.5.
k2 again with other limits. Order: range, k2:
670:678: 9.3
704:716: 8.9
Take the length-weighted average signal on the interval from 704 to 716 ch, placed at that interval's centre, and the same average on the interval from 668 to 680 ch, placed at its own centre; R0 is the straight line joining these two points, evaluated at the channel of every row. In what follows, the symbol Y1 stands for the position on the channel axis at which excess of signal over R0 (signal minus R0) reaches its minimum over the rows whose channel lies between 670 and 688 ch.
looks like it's 685.0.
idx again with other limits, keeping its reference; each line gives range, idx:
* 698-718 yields 705.0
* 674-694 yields 693.0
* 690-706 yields 705.0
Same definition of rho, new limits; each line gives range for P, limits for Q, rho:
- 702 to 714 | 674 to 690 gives 24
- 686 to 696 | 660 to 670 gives 28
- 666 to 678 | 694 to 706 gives 24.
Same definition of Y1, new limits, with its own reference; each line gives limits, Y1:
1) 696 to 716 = 715.0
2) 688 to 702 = 697.0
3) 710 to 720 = 717.0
